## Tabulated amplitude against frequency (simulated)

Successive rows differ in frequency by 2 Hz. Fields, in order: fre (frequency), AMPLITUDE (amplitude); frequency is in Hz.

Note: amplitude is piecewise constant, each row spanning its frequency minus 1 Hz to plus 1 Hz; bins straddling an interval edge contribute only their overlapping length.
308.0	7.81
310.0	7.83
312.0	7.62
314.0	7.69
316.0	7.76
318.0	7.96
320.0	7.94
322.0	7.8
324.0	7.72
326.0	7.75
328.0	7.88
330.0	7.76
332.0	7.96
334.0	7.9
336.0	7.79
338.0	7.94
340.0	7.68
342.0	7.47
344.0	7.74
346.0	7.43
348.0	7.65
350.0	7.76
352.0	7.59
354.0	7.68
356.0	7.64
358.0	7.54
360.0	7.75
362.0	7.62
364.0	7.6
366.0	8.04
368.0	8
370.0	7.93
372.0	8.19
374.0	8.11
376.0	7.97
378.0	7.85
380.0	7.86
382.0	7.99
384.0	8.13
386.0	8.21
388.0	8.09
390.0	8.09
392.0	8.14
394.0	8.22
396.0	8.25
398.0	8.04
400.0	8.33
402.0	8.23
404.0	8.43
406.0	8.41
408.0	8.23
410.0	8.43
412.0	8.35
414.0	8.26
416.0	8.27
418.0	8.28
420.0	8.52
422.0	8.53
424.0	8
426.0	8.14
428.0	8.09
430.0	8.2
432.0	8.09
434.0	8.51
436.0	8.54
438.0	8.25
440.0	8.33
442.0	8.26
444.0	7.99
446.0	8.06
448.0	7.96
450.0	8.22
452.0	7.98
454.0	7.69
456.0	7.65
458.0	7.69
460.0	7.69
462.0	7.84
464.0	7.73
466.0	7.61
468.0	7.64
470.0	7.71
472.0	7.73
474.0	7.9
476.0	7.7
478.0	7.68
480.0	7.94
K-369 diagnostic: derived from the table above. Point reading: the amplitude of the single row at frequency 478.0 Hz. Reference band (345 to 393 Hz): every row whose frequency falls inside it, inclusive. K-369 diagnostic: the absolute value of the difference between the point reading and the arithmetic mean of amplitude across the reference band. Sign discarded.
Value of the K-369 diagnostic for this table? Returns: 0.19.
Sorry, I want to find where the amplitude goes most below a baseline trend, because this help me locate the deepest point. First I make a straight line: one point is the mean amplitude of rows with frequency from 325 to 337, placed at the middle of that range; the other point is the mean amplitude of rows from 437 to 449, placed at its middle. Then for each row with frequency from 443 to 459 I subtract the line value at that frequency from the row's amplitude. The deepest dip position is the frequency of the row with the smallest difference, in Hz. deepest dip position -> 456.0 Hz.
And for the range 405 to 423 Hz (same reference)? 408.0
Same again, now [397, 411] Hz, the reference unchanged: 398.0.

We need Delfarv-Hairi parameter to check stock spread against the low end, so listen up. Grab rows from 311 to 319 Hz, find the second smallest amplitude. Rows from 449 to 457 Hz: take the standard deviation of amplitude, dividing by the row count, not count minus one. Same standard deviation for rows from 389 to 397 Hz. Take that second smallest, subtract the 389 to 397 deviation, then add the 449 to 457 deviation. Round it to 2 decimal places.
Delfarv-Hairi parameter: 7.86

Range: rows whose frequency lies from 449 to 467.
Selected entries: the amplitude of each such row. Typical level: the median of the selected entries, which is 7.7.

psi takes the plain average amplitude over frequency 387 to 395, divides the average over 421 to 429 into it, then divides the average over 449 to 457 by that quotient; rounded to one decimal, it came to 7.9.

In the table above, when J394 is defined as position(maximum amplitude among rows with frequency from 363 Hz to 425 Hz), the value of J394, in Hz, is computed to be 422.0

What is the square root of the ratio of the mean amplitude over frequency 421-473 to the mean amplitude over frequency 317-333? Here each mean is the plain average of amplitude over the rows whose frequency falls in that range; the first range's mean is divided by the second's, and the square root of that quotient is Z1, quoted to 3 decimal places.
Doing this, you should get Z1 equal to 1.010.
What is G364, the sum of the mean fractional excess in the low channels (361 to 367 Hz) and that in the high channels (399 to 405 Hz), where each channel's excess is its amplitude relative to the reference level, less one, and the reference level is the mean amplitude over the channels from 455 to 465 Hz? 0.083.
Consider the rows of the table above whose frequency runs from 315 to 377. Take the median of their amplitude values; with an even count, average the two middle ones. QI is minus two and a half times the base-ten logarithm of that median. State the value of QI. -2.22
